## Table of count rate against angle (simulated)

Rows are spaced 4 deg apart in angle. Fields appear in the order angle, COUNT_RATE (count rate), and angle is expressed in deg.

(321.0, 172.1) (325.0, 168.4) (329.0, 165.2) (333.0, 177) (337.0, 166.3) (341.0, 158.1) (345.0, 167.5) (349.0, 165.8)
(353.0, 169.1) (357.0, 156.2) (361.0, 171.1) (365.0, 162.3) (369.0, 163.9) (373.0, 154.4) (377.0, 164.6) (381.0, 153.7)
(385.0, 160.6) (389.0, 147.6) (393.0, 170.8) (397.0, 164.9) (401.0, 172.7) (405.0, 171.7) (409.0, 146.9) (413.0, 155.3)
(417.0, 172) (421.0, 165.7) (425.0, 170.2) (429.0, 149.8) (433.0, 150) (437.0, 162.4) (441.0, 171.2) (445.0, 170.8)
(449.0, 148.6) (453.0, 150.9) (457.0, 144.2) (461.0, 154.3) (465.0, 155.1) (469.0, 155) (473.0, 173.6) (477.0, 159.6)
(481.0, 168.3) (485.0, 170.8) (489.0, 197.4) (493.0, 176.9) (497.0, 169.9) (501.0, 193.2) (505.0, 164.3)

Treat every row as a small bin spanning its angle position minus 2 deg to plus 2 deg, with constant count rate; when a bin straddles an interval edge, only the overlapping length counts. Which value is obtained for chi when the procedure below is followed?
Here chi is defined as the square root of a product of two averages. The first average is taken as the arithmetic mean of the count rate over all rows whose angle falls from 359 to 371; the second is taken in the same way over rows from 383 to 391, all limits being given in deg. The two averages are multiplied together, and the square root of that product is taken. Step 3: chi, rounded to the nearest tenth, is 159.8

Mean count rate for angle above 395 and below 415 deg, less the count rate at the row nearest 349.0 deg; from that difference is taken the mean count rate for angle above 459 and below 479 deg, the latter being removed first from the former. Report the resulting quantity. -163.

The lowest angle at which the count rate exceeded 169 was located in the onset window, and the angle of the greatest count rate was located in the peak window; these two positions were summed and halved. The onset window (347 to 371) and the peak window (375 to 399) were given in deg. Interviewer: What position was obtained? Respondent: 373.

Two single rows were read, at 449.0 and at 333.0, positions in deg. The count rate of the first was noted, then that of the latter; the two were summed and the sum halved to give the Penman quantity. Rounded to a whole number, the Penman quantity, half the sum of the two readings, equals 163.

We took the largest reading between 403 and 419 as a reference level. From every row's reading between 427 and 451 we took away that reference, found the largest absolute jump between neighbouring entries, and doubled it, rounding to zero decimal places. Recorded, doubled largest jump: 44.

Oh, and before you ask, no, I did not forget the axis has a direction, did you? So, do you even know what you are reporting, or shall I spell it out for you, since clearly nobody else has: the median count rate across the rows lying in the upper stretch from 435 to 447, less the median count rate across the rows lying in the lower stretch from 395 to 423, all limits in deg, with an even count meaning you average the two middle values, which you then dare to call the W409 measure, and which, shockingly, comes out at 5.1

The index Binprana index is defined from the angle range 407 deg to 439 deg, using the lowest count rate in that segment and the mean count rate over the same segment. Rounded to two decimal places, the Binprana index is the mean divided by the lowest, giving 1.08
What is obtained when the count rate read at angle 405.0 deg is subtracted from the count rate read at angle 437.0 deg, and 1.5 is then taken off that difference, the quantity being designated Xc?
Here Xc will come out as -11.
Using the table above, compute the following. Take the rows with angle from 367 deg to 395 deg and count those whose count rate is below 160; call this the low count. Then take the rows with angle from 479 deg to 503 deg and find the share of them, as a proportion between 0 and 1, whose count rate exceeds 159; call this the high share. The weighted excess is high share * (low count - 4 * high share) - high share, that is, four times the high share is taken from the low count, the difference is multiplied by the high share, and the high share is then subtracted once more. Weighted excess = -2.0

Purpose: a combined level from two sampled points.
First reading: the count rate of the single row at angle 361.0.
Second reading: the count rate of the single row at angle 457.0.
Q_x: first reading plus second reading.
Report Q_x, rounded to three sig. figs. 315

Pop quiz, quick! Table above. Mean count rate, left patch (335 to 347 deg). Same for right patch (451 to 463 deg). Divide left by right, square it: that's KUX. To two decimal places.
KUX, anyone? 1.20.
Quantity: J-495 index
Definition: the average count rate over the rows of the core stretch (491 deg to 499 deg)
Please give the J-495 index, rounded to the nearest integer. 173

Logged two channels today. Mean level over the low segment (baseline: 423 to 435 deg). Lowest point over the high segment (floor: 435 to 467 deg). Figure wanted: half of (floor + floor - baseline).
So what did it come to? 66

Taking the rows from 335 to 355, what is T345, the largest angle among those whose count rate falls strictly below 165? 341.0 deg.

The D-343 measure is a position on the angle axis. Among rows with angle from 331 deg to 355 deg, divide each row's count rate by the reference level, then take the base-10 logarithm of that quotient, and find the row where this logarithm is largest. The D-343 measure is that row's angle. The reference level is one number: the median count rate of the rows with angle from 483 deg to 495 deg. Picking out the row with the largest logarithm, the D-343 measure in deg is 333.0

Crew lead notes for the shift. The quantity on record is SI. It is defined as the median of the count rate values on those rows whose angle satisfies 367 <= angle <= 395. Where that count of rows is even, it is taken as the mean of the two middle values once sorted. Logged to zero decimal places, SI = 161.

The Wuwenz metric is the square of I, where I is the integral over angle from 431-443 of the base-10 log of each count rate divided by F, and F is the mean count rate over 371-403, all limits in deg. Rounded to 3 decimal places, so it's 0.000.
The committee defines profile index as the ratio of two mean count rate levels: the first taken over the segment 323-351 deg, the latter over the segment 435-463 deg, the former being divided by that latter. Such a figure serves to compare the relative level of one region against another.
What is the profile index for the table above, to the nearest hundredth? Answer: 1.06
